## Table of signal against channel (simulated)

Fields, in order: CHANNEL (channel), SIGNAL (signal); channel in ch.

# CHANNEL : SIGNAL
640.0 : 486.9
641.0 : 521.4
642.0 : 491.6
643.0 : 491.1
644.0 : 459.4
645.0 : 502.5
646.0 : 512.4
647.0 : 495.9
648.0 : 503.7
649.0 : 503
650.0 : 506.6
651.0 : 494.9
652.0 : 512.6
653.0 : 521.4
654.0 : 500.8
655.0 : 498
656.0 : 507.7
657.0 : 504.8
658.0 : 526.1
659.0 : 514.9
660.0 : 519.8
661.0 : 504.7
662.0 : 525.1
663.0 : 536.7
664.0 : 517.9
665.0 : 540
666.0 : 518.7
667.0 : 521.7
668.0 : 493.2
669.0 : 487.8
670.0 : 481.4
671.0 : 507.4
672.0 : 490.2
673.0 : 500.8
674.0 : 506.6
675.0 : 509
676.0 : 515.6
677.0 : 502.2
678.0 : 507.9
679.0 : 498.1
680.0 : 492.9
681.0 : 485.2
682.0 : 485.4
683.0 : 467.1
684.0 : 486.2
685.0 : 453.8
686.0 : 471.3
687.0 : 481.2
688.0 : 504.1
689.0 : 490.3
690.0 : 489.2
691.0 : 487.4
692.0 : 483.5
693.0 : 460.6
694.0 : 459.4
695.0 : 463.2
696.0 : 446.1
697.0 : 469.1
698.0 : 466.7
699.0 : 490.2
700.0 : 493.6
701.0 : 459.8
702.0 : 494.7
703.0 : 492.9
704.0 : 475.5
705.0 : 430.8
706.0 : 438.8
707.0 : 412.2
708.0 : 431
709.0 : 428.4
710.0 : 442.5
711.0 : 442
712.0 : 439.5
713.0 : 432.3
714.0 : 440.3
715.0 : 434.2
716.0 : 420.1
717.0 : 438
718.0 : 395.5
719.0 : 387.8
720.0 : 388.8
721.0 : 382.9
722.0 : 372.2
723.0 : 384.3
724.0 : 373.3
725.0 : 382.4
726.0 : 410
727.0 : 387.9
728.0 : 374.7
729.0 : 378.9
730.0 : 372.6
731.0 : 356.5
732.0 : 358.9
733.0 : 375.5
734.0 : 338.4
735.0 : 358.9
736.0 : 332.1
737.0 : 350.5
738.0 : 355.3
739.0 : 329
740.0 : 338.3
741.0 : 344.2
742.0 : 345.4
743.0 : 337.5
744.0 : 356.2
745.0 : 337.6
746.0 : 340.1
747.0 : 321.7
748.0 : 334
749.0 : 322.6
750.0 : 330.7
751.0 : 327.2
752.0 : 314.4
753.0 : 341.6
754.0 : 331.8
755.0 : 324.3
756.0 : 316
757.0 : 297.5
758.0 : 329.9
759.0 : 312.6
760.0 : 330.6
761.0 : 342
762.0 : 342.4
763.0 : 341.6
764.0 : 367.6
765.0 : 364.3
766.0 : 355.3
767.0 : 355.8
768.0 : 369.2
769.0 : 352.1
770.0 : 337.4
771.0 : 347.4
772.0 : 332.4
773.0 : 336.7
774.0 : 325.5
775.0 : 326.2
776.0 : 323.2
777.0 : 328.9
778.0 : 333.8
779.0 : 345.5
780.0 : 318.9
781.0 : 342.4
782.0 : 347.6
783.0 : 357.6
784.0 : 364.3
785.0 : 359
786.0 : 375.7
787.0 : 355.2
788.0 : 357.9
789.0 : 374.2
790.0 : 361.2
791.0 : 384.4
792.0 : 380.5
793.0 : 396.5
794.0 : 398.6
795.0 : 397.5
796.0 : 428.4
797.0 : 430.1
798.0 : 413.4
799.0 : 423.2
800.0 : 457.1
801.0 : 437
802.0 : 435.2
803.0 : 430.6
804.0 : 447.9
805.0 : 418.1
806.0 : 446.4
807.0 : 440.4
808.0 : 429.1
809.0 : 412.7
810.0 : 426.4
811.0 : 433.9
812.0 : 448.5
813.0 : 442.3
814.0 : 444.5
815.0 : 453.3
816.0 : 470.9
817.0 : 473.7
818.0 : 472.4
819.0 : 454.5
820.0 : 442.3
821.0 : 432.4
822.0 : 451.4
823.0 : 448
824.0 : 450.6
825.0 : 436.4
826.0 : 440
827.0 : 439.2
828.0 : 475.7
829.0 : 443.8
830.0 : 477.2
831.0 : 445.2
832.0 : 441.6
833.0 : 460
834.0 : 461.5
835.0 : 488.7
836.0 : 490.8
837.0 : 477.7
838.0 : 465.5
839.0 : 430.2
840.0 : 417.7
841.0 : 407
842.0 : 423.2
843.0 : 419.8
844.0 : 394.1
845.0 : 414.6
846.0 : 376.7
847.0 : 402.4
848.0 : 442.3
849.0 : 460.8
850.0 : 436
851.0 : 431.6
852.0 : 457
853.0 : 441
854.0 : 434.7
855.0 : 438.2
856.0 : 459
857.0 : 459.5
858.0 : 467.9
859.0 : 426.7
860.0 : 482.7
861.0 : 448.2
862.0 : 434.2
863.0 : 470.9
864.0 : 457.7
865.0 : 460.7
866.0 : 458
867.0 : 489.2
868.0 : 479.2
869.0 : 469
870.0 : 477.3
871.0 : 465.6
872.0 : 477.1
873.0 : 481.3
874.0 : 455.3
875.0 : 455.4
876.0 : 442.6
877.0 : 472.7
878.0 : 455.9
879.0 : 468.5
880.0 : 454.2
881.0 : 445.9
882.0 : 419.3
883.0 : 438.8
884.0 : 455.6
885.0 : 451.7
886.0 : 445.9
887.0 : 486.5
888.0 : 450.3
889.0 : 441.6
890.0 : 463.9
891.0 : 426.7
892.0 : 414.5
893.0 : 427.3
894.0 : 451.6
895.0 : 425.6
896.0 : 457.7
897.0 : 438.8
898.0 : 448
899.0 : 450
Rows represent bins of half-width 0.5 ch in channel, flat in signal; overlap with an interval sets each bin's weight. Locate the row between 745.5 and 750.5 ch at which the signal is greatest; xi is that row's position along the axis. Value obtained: 746.0 ch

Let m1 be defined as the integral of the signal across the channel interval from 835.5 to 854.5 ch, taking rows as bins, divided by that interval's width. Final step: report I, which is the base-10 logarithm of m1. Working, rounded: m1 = 433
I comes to 2.64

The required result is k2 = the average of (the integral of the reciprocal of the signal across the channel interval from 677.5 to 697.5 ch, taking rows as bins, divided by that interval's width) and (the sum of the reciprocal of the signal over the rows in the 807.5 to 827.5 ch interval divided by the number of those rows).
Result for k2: 0.0022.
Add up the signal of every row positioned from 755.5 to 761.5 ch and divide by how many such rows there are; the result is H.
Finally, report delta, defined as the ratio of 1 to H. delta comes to 0.0031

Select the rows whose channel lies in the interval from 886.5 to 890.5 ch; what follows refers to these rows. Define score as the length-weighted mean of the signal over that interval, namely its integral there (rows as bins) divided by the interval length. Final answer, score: 461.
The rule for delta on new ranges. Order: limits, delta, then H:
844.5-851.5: 0.0024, 423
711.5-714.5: 0.0023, 437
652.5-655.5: 0.0020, 507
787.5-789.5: 0.0027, 366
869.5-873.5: 0.0021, 475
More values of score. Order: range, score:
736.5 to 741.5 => 343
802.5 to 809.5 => 432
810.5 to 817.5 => 452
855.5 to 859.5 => 453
